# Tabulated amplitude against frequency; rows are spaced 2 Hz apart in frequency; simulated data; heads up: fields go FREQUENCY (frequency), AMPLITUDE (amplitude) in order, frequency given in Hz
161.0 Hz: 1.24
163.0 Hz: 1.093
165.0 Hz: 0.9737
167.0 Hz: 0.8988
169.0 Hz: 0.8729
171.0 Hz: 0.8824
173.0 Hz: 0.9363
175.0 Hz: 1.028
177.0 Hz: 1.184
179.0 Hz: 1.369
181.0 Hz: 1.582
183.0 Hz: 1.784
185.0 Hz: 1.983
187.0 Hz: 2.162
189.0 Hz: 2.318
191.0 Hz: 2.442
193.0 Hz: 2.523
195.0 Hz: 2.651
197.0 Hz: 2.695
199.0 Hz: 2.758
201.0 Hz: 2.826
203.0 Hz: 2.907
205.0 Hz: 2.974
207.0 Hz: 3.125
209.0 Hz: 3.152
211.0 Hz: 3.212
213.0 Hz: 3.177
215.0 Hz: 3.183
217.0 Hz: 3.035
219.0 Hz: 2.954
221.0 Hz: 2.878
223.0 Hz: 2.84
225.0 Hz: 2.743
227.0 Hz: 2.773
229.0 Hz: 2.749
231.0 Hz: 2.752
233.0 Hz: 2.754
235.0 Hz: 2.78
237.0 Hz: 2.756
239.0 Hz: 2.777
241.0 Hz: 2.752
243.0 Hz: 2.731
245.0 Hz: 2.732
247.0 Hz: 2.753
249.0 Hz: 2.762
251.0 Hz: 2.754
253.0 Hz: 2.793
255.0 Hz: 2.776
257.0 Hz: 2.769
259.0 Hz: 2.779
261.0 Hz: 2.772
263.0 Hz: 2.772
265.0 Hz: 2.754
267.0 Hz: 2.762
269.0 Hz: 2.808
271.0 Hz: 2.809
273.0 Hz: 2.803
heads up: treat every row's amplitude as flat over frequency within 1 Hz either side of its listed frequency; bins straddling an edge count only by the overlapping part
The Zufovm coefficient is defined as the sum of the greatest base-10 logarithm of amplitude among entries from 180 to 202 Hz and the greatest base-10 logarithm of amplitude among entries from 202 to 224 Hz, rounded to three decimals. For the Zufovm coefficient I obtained 0.958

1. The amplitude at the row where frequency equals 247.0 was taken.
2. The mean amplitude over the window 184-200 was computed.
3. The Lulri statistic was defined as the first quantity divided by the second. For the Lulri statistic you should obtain 1.13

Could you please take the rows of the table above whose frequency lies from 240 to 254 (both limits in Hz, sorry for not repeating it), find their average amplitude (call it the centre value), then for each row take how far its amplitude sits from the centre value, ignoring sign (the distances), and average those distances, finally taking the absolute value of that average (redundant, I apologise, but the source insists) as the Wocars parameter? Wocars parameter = 0.01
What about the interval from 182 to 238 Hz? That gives 0.24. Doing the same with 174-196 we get 0.47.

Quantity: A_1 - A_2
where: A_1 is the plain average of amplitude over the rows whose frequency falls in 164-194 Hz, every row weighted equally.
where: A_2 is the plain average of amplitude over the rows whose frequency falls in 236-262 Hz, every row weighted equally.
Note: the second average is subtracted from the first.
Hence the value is -1.2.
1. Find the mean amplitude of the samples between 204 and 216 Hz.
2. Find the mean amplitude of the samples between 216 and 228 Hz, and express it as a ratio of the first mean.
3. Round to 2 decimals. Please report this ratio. 0.91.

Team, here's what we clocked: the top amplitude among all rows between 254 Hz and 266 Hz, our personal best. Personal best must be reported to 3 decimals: 2.779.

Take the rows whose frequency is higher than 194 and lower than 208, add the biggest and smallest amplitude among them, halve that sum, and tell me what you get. 2.89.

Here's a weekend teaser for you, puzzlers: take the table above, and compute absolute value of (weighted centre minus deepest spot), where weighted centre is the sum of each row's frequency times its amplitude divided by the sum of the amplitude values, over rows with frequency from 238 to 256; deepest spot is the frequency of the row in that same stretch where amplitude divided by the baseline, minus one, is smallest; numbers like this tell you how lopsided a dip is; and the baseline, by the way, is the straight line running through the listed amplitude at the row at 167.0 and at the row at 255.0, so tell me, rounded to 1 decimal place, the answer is 8.0 Hz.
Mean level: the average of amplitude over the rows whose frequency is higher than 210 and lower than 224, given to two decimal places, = 3.04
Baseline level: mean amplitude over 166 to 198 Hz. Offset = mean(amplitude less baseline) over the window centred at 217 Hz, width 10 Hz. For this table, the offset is 1.3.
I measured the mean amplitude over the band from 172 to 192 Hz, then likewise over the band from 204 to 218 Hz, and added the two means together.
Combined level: 4.80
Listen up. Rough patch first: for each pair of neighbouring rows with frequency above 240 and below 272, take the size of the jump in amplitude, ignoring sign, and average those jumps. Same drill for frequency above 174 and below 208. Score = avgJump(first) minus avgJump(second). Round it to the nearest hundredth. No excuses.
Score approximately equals -0.12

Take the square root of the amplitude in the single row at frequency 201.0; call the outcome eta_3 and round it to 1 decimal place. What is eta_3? 1.7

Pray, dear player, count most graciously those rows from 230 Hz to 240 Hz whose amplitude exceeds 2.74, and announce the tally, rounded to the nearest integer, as 5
